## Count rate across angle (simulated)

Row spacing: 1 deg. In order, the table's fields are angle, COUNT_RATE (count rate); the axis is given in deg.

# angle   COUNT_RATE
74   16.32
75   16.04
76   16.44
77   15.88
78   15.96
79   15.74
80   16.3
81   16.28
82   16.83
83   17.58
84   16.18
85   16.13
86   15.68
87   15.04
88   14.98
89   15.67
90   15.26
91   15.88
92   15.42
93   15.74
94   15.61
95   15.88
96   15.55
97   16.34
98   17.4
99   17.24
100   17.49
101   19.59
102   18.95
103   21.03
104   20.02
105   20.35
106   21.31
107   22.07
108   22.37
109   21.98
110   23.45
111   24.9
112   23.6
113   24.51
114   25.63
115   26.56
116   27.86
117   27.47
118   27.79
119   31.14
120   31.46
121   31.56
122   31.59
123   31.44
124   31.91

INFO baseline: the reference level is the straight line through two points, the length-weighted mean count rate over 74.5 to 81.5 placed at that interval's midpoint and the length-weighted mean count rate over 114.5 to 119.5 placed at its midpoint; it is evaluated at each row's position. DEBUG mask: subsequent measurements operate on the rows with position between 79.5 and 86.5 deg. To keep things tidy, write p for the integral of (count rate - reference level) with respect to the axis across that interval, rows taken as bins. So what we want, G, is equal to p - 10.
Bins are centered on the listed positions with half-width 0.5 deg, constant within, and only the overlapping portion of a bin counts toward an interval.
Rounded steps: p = -8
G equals -18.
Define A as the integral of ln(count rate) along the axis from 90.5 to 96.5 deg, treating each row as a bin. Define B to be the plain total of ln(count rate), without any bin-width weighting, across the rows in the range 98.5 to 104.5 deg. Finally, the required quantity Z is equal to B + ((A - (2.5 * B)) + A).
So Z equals 6.5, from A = 16.5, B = 17.7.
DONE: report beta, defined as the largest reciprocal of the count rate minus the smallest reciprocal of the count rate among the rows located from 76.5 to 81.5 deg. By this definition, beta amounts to 0.0022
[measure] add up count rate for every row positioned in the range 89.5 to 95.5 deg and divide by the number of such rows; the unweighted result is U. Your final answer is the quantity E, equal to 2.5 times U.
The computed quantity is 39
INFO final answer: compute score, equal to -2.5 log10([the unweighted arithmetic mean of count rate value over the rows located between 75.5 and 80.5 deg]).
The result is -3.01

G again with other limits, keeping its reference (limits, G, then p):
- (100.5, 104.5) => -25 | -15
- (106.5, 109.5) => -20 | -10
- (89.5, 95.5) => -40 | -30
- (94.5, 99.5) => -37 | -27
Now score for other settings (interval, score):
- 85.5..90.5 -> -2.96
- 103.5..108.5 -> -3.32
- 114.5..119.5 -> -3.62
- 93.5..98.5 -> -3.02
